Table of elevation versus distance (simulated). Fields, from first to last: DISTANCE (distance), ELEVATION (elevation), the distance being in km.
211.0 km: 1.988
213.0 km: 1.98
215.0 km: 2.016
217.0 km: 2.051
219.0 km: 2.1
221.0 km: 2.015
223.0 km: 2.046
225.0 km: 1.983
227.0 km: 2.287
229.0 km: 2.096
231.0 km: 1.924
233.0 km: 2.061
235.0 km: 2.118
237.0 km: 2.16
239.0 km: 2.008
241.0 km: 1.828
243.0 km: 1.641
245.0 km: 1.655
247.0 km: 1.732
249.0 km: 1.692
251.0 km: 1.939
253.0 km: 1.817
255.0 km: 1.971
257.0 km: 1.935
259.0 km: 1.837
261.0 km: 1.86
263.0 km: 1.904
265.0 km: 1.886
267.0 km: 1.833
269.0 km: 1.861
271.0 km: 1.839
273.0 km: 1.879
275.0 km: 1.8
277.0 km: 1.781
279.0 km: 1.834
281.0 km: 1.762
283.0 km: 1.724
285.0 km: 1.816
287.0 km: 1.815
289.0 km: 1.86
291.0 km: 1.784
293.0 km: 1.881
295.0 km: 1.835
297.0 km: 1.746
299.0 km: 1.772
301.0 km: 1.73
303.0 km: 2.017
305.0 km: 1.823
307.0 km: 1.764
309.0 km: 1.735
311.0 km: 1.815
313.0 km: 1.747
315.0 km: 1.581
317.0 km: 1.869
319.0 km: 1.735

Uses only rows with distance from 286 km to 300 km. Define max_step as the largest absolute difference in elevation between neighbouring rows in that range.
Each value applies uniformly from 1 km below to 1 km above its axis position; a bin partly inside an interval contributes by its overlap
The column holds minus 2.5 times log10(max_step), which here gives 2.53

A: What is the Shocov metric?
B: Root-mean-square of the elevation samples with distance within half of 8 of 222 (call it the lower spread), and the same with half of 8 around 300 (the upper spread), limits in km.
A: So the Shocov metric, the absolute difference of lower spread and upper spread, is 0.22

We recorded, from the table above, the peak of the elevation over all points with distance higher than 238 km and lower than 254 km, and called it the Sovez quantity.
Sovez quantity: 2.008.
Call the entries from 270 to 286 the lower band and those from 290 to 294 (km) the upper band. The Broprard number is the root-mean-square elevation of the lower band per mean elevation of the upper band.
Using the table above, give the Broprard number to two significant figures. 0.98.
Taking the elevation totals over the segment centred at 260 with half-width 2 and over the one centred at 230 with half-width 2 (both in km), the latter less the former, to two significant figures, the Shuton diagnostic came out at 0.32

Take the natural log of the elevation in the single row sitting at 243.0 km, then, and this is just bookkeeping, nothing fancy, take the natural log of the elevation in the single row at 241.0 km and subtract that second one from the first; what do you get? -0.11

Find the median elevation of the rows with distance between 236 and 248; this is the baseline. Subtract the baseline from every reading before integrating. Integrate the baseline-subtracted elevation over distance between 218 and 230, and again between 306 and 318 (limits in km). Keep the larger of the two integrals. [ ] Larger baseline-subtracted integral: 4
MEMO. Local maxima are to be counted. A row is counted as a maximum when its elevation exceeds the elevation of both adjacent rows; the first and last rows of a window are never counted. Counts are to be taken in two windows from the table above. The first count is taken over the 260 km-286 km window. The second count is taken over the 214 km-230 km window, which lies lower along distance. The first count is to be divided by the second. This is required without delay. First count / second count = 1.33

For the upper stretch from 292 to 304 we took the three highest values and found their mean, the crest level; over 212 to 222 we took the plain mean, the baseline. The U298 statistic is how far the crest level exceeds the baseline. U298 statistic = -0.12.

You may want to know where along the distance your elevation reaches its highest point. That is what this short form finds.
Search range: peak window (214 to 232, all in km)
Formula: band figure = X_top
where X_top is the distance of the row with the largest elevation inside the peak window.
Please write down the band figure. 227.0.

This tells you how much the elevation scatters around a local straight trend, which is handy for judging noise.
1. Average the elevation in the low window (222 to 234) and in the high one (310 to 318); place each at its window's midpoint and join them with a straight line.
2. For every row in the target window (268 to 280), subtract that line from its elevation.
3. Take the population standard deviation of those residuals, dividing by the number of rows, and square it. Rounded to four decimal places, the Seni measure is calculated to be 0.0008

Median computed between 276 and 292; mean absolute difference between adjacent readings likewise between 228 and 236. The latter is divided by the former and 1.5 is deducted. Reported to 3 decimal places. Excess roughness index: -1.432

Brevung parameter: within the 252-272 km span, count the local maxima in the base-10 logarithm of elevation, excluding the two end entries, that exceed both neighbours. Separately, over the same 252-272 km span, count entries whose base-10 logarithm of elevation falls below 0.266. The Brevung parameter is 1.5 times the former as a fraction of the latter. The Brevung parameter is 1.1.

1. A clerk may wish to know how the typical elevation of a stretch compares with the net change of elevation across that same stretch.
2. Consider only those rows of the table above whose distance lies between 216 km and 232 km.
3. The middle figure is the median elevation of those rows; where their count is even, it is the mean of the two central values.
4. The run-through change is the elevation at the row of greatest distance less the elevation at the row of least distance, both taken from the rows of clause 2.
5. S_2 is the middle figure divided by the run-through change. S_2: -16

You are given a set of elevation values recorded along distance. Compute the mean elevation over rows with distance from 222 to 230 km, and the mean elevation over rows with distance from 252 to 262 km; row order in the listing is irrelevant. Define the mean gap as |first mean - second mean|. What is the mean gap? 0.22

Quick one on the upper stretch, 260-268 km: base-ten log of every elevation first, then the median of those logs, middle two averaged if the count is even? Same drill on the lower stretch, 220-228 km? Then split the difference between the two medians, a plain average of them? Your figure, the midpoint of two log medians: 0.290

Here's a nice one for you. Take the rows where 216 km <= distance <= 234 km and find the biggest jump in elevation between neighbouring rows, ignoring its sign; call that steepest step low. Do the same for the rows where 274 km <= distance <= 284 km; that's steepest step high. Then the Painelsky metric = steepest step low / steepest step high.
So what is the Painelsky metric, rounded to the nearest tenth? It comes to 4.2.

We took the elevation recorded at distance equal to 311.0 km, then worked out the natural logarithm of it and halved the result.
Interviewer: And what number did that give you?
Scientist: 0.298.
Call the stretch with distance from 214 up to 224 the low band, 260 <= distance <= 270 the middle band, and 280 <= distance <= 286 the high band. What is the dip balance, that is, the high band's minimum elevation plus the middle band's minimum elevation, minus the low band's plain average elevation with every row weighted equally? 1.51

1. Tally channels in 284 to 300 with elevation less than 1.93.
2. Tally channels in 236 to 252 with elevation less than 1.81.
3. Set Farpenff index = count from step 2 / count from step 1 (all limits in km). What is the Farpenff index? 0.50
